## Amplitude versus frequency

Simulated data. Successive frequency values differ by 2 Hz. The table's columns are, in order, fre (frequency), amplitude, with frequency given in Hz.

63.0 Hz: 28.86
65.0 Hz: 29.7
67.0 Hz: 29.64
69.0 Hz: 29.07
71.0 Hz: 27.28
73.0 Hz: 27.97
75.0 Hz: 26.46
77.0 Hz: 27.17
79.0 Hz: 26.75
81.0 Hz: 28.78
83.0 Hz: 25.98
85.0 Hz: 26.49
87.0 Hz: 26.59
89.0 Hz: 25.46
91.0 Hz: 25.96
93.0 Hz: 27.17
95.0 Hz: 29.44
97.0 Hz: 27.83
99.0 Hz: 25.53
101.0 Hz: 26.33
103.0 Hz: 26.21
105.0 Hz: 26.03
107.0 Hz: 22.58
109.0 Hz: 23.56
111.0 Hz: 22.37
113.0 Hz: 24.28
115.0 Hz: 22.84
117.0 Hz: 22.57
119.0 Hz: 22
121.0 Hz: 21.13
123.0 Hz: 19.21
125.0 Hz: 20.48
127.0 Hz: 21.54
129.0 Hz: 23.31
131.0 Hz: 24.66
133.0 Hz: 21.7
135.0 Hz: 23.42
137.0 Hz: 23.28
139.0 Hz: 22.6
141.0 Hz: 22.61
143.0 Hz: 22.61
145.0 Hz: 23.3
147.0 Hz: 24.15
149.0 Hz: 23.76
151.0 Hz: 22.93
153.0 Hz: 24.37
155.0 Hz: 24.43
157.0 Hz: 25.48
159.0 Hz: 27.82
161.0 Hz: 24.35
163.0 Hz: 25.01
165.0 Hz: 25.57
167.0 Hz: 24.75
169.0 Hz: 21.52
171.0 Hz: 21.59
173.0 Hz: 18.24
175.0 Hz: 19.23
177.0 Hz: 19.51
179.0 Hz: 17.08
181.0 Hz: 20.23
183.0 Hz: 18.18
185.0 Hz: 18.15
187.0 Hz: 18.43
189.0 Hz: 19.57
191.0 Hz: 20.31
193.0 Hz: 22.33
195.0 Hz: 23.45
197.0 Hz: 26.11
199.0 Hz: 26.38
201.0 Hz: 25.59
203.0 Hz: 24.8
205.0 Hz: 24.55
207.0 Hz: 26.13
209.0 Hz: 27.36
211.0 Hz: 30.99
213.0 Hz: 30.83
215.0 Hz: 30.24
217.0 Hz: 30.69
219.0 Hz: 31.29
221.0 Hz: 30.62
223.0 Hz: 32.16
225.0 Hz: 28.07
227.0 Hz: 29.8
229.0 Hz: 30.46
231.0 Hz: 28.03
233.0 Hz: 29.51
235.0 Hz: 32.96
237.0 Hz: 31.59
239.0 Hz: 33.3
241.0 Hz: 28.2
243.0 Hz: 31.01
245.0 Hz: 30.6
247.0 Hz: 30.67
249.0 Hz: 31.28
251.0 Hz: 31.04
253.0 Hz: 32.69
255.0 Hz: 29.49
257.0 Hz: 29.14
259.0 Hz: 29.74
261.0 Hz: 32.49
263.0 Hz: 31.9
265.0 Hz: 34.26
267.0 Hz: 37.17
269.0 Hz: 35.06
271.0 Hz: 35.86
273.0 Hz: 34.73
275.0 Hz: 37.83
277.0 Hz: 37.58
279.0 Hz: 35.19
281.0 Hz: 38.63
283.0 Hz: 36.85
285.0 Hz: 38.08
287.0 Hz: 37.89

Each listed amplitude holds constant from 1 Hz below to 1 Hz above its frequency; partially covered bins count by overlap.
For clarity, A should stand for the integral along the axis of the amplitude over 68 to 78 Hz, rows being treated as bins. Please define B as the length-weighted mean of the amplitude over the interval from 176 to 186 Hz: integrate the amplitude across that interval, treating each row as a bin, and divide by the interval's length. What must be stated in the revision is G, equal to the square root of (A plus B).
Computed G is 17.2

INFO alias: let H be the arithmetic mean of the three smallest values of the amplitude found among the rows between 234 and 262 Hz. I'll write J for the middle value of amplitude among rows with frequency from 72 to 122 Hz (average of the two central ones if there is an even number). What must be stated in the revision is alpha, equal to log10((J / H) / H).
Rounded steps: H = 28.9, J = 26.0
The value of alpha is -1.5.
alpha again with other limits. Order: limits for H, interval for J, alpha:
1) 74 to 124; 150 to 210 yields -1.3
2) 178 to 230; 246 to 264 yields -1.0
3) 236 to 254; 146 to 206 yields -1.6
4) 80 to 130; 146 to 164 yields -1.2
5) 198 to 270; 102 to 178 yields -1.4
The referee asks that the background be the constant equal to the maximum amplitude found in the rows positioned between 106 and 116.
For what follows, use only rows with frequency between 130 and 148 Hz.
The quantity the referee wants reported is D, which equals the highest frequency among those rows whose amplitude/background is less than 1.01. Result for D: 147.0 Hz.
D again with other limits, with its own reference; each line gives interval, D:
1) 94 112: 111.0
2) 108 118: 117.0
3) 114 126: 125.0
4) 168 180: 179.0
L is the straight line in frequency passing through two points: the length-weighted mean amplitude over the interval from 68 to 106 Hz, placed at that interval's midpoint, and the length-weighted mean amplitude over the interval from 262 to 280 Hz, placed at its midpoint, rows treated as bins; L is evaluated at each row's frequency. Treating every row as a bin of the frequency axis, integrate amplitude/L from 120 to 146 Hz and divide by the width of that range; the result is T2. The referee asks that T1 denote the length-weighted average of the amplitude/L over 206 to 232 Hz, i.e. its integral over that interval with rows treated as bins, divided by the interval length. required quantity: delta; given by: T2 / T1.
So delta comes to 0.9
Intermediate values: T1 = 0.90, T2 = 0.77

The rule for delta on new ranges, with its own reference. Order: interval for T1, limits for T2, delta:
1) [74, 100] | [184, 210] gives 0.7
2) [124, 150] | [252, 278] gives 1.2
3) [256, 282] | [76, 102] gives 1.0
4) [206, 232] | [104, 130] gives 0.9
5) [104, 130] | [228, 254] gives 1.1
